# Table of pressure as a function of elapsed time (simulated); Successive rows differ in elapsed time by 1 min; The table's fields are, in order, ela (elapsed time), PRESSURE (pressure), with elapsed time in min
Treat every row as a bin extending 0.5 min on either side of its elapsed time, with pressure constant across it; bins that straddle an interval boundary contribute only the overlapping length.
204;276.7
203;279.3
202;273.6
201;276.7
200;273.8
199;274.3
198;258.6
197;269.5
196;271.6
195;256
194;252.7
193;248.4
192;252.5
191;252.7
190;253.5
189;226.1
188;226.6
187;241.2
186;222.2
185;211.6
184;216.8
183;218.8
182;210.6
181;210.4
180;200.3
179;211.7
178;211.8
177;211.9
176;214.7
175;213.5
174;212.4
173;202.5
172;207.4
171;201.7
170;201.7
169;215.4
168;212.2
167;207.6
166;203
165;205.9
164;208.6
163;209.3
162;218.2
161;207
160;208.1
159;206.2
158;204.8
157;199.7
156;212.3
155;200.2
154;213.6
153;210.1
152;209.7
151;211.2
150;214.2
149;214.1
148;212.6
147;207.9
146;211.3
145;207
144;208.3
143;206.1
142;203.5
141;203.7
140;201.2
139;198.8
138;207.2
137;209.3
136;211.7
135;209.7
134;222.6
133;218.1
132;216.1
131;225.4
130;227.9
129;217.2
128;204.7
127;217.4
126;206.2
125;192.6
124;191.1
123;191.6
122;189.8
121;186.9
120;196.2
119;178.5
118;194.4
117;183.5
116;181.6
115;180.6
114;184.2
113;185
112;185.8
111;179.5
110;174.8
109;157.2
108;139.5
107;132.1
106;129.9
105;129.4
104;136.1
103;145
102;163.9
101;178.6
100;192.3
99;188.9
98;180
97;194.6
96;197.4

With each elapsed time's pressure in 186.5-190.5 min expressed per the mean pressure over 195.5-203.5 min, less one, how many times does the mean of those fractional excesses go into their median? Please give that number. 1.084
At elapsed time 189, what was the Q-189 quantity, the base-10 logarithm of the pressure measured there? 2.35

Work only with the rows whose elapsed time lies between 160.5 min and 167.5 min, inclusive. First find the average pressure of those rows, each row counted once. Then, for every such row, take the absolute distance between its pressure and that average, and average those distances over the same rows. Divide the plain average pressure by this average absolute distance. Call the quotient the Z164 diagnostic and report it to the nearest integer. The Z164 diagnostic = 69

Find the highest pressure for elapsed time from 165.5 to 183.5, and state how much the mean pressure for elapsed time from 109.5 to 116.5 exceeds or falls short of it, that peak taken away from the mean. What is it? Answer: -37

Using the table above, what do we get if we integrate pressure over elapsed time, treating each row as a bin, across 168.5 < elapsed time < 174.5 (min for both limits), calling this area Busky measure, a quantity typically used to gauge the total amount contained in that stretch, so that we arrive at 1241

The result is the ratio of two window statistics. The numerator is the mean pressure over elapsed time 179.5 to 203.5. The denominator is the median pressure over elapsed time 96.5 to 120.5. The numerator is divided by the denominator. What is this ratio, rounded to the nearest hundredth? 1.36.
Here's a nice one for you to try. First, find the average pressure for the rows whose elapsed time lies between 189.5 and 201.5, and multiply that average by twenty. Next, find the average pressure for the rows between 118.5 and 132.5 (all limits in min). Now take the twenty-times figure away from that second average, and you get -5031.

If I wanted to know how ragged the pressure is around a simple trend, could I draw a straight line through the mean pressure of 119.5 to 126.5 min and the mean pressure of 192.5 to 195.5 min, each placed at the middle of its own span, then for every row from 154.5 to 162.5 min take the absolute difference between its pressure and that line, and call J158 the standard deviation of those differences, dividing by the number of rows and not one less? 5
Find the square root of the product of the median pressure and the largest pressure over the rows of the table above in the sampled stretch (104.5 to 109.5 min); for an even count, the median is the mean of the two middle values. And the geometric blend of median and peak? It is 144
